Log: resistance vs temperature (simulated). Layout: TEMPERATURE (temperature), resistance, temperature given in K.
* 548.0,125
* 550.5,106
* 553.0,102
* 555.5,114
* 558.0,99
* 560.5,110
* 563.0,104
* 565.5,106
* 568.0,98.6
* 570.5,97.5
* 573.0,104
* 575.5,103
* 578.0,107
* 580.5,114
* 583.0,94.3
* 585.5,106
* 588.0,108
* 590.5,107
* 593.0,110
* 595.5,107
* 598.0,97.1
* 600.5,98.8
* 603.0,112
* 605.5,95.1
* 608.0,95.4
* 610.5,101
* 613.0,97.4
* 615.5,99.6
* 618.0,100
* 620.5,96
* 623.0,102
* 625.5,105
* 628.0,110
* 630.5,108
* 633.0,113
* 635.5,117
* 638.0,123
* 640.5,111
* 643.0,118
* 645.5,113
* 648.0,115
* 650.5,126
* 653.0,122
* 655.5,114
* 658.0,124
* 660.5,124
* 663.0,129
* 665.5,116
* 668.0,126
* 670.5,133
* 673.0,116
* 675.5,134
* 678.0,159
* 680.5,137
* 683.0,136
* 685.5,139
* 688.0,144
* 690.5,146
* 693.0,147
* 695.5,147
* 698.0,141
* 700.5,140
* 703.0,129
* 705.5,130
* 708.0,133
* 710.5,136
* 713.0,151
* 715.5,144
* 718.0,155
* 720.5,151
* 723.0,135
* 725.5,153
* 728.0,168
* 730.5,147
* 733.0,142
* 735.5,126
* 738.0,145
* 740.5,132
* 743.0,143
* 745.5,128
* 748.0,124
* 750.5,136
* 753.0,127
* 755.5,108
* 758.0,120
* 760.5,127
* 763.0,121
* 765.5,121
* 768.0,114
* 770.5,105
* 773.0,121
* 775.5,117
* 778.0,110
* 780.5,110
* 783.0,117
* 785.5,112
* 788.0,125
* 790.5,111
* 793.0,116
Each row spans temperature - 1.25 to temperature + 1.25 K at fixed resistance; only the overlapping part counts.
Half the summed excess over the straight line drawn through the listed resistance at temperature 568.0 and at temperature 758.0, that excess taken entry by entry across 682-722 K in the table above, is 225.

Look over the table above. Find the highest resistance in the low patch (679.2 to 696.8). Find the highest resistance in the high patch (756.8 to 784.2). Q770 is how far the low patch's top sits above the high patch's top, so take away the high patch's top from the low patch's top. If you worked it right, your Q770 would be 20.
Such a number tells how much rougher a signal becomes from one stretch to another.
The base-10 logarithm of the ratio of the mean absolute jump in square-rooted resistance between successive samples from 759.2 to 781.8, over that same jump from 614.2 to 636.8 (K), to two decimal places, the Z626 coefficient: 0.20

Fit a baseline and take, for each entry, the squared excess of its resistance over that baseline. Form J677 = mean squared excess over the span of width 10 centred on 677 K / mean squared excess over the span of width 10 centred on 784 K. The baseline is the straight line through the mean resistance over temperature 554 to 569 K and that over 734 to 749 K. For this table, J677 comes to 1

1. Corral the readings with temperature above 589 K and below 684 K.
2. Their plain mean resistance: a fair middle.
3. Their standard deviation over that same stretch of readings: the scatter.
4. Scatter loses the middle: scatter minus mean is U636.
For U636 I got -100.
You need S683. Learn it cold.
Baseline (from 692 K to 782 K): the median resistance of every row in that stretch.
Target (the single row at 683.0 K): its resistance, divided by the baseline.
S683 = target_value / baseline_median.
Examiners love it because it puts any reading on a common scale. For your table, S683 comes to 1.03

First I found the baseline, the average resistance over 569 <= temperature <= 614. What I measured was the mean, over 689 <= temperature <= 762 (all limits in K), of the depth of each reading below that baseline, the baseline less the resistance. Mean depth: -35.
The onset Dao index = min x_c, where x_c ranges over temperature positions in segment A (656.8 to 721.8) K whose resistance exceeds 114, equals 658.0 K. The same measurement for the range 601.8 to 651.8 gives 635.5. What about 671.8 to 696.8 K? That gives 673.0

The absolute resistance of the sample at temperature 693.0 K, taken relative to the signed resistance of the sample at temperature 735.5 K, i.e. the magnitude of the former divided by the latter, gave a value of 1.17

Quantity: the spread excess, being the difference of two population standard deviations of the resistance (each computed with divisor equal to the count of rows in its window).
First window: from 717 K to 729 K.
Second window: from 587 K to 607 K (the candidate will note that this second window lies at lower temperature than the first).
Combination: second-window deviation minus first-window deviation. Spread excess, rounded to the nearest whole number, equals -5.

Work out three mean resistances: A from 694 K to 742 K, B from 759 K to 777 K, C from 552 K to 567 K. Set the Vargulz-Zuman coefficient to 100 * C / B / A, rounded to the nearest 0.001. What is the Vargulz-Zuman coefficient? 0.630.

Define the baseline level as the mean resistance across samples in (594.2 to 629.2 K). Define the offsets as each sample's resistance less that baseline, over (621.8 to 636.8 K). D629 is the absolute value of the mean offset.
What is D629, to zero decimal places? 8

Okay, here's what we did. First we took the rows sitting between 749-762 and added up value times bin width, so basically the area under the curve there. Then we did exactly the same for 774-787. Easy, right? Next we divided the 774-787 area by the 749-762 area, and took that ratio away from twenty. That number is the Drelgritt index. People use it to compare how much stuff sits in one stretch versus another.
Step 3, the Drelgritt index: 19.1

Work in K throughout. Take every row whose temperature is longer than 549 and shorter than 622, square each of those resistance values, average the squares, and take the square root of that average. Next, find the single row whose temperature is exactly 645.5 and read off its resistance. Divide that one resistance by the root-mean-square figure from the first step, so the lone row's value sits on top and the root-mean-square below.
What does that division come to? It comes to 1.09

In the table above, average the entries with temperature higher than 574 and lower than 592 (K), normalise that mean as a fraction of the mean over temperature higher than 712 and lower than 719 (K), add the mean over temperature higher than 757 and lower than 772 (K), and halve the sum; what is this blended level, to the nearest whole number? 59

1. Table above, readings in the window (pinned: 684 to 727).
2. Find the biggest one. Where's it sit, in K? 718.0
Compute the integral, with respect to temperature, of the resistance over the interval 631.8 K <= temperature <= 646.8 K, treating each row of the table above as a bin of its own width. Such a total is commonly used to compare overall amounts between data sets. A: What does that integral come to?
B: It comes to 1738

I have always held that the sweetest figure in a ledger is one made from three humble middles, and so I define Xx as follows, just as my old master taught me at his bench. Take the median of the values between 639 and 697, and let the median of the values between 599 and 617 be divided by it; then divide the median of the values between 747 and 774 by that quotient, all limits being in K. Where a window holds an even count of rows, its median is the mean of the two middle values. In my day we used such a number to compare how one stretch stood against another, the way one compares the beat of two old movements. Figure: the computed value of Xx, 154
